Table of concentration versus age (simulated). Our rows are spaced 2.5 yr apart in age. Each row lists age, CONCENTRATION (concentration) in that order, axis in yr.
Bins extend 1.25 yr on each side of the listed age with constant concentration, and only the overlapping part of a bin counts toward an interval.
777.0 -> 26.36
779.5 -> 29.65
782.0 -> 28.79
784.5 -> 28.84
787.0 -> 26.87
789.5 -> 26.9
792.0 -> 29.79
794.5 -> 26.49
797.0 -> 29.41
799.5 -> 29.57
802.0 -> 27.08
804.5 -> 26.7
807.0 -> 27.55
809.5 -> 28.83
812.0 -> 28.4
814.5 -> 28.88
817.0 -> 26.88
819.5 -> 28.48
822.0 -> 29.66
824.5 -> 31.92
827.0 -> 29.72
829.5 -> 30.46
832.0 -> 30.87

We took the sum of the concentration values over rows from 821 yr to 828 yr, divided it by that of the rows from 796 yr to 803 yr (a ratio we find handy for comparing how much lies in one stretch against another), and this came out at 1.06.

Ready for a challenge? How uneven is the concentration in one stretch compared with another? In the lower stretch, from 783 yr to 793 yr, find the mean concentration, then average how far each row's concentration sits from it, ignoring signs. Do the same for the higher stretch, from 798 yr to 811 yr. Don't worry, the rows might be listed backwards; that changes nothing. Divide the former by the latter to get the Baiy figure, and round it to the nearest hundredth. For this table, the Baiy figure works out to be 1.21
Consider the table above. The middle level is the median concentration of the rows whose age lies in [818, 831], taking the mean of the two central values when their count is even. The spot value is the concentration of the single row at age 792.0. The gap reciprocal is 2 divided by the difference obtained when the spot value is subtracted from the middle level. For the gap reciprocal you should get -29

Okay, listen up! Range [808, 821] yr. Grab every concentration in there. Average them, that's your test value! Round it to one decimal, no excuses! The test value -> 28.3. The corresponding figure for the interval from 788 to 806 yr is 28.0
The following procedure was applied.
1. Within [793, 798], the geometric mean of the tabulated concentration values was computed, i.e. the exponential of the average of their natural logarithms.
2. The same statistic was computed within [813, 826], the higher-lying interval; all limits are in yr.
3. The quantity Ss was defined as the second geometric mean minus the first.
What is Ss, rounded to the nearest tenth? 1.2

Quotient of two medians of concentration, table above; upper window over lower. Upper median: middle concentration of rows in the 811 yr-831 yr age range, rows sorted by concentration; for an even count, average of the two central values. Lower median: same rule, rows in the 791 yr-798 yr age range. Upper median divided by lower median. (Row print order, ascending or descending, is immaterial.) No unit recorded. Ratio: 1.00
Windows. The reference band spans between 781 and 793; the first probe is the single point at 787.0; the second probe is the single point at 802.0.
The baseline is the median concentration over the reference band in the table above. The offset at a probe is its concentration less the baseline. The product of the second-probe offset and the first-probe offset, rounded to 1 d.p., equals 3.3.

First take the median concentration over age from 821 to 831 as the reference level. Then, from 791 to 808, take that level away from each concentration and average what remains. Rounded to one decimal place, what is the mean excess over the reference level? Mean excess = -2.0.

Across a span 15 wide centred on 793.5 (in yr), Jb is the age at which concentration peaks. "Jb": 792.0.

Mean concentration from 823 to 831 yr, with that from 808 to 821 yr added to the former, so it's 59.0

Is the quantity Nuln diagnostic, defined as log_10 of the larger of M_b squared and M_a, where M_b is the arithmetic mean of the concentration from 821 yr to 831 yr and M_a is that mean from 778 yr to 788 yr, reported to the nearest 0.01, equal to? 2.97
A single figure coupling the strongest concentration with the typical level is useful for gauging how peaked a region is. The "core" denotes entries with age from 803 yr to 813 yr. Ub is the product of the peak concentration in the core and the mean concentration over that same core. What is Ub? 803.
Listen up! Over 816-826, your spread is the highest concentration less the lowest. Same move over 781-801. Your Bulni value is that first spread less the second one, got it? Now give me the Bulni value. 1.7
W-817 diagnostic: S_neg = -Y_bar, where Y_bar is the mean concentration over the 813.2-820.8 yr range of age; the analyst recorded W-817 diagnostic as -28.1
